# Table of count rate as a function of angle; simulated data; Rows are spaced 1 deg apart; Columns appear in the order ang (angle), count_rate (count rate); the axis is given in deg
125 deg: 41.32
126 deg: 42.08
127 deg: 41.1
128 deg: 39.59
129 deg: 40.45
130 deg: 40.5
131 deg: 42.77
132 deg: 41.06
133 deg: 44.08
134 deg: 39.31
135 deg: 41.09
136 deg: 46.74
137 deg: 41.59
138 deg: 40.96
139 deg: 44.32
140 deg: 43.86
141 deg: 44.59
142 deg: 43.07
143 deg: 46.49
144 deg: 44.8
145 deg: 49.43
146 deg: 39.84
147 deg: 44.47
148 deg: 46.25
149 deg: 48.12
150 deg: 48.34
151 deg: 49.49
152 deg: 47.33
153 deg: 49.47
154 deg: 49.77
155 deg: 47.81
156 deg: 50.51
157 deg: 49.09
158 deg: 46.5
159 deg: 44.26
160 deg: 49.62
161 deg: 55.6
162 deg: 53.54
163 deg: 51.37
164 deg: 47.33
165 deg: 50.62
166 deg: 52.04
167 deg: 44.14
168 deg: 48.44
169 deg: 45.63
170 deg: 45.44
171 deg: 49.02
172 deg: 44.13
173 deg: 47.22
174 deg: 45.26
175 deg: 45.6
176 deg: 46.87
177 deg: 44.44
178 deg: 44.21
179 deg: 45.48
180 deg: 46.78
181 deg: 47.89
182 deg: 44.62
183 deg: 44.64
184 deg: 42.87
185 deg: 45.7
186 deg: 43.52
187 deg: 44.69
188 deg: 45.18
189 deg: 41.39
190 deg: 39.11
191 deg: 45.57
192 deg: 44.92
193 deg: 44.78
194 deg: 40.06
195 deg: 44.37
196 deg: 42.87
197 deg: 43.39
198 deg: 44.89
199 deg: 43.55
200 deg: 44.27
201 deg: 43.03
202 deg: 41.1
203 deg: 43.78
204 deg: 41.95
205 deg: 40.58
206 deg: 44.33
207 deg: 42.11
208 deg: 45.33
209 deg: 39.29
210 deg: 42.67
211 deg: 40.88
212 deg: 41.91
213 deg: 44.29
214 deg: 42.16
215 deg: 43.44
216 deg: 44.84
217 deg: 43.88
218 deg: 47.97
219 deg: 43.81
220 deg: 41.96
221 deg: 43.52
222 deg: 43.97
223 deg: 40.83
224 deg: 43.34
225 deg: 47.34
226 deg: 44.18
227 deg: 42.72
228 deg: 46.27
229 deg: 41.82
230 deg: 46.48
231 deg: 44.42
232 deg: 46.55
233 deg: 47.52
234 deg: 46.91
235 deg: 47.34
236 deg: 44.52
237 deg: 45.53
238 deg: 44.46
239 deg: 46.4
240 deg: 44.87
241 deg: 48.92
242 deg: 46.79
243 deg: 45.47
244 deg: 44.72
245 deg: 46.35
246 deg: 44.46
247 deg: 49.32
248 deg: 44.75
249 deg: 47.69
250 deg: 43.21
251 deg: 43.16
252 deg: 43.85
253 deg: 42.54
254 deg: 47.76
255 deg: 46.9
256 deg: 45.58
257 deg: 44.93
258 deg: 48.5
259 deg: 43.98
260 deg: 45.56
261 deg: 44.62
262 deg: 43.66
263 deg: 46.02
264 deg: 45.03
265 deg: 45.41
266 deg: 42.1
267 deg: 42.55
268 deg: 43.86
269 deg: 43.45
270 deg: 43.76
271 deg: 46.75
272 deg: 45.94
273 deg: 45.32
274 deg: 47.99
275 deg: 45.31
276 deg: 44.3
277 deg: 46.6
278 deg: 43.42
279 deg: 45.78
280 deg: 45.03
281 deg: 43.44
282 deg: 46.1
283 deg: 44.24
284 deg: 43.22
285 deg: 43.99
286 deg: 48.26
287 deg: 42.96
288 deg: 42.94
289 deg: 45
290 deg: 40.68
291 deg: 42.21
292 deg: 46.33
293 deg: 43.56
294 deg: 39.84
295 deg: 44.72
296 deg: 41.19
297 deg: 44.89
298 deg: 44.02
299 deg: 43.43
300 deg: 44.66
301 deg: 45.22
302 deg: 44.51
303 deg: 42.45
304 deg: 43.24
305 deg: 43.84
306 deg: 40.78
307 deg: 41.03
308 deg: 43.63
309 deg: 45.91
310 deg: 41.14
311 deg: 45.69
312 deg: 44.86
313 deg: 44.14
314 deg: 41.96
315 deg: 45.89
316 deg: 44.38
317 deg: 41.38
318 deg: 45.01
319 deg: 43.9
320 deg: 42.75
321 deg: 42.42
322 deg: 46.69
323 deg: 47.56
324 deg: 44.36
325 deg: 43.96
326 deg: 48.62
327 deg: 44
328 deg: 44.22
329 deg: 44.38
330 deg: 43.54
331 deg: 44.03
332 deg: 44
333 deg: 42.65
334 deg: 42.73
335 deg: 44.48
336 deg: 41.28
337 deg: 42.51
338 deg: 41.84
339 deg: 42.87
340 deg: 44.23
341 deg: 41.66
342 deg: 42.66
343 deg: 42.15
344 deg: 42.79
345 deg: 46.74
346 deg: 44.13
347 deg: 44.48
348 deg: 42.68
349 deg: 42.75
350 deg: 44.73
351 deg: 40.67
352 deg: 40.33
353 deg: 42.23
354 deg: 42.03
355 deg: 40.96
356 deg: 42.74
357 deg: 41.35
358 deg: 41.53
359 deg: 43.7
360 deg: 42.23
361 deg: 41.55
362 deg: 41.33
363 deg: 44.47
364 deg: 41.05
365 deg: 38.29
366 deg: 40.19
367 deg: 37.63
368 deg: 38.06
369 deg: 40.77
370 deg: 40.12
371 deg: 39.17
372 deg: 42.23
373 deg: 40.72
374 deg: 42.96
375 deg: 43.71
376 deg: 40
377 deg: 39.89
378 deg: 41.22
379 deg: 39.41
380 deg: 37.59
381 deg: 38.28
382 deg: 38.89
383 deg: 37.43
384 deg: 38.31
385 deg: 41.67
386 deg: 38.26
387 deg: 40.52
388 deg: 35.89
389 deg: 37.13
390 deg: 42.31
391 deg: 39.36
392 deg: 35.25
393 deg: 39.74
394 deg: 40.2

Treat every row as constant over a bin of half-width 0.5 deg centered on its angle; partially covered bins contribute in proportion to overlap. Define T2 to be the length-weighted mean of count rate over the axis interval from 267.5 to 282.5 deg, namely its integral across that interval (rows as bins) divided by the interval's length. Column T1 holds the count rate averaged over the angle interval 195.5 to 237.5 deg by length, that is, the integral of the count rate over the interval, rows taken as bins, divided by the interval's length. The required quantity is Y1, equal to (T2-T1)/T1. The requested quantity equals 0.03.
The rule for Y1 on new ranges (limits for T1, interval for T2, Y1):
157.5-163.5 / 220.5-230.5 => -0.12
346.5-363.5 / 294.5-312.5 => 0.03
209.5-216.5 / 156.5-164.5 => 0.16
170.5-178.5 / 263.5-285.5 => -0.02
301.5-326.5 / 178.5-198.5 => 0.00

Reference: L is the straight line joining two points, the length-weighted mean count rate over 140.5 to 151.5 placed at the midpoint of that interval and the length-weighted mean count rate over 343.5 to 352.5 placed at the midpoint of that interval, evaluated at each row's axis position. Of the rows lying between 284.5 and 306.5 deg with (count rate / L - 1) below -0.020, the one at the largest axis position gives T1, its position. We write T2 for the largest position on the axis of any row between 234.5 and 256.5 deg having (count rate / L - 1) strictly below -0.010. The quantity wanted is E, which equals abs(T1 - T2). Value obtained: 53 deg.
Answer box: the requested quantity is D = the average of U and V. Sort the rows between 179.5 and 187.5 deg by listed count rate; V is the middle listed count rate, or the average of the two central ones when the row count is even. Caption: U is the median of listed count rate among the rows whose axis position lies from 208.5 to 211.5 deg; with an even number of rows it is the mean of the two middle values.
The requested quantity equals 42.8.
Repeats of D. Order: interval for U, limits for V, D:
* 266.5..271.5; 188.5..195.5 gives 44.1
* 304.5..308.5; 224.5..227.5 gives 43.3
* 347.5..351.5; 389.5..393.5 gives 41.1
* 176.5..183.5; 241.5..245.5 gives 45.3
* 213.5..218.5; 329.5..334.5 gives 43.7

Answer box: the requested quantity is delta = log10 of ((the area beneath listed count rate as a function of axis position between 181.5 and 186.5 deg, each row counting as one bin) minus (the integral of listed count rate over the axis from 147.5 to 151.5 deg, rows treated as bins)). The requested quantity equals 1.46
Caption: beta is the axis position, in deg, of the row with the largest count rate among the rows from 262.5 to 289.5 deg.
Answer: 286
